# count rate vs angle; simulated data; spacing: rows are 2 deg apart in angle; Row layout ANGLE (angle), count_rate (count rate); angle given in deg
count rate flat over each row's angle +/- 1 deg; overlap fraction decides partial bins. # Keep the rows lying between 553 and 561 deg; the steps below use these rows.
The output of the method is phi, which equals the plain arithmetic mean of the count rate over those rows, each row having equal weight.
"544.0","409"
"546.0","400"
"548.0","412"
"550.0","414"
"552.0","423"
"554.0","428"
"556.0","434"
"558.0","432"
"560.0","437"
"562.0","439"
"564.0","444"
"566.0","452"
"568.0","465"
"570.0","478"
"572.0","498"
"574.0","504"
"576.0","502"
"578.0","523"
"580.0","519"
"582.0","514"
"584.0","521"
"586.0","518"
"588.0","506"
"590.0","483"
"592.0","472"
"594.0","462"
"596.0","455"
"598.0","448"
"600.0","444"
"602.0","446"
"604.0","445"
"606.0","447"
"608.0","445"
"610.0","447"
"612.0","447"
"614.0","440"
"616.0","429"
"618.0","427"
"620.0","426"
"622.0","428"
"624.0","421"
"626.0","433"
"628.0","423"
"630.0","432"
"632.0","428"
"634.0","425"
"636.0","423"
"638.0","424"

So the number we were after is 433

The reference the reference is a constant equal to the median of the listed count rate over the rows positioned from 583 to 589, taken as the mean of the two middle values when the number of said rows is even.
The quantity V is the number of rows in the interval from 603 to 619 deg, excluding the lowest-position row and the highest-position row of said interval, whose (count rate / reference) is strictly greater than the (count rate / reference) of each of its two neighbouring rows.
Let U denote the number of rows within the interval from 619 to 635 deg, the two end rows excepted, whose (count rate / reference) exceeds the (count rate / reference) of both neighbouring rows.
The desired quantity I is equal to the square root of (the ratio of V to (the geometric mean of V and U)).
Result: 0.76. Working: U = 3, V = 1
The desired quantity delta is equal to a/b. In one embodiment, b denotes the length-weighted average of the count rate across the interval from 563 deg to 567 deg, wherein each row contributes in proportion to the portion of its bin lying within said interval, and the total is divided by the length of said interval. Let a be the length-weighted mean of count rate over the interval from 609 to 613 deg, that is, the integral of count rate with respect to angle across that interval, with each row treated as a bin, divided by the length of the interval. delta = 1.00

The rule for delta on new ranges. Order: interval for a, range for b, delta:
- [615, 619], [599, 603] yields 0.96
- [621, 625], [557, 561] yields 0.98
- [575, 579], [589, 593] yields 1.07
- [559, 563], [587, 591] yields 0.89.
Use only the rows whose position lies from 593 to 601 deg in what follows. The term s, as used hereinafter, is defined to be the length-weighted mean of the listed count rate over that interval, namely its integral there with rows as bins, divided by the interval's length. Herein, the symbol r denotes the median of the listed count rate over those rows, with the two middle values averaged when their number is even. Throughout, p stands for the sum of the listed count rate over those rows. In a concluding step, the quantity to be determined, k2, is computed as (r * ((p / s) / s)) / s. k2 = 0.009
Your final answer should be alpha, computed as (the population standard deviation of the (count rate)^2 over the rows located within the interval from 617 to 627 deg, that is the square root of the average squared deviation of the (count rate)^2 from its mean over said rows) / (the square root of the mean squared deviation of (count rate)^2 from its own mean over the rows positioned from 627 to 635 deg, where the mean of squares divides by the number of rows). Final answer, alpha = 1.1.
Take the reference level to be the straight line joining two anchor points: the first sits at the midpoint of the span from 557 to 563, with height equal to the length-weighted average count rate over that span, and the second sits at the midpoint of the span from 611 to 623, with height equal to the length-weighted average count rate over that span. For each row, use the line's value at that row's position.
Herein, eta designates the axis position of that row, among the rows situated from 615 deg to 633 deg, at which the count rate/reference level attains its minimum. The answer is 624.0 deg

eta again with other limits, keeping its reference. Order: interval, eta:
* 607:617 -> 616.0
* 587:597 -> 596.0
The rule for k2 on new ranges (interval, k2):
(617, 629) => 0.014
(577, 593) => 0.016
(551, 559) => 0.009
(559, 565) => 0.007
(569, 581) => 0.012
